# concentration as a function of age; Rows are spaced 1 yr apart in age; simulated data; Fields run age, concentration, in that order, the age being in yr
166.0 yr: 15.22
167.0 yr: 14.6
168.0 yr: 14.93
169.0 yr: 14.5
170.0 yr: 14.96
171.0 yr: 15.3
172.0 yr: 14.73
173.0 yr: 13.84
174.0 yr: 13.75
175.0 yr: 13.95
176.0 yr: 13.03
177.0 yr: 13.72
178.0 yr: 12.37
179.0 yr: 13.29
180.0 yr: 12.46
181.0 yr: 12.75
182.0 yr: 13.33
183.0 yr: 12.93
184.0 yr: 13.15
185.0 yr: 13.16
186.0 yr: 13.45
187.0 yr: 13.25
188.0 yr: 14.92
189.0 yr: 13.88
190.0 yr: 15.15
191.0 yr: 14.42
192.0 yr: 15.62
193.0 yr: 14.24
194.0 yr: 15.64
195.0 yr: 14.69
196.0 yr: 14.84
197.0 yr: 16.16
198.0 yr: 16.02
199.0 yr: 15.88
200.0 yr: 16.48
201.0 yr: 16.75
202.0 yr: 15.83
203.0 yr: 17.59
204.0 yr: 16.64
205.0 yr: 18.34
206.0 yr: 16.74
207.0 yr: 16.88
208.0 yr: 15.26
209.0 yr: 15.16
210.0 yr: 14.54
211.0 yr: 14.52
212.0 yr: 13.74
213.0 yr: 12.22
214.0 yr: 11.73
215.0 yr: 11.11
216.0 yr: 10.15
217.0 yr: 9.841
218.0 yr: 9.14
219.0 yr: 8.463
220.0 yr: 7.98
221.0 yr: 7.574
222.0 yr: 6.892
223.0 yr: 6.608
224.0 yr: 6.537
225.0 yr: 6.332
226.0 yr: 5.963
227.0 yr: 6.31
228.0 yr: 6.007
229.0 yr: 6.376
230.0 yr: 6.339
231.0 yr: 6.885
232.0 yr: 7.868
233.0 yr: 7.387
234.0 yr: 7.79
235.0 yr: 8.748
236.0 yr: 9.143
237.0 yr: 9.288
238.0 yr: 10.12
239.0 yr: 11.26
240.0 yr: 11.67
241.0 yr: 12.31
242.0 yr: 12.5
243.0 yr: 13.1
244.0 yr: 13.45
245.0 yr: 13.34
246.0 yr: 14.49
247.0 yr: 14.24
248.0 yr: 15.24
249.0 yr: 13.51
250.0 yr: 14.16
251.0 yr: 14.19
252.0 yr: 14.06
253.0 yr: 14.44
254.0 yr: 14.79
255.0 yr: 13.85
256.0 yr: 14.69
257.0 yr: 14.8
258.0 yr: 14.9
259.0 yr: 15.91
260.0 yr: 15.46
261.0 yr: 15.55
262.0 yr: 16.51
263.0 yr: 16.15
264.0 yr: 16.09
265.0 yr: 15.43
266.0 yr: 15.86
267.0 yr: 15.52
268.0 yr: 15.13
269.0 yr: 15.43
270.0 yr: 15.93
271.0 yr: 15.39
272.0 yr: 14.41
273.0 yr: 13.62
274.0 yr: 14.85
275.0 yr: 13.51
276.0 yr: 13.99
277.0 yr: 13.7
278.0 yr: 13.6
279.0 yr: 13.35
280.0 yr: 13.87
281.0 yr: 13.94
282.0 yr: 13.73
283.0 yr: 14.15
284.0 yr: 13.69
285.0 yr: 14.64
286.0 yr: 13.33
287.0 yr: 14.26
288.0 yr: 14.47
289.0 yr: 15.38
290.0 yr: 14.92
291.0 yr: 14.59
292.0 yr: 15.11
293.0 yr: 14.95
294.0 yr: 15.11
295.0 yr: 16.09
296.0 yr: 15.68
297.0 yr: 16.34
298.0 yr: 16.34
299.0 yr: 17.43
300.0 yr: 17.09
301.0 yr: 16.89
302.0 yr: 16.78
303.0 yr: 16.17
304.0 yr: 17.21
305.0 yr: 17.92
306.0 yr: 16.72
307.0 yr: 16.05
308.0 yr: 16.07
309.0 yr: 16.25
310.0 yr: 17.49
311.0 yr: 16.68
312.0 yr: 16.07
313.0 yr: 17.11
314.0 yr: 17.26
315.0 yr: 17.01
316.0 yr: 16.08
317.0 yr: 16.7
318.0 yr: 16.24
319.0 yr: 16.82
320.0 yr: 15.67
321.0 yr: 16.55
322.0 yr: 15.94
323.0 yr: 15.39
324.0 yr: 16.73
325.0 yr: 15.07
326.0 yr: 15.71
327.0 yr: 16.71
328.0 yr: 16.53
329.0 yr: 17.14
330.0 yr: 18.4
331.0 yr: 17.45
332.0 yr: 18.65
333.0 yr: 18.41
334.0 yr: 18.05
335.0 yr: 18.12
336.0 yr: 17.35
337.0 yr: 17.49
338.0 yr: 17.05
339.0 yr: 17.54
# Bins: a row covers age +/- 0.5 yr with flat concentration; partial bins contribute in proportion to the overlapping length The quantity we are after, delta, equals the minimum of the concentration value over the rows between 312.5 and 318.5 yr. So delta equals 16.08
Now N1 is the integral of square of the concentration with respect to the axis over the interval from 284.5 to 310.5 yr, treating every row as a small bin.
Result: 6602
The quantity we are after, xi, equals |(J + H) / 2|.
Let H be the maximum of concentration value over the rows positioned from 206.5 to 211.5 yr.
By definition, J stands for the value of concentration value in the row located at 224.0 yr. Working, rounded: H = 16.88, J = 6.537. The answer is 12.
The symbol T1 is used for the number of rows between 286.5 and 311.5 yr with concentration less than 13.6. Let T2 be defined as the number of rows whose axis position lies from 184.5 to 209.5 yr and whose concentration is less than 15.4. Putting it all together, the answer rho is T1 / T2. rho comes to 0.00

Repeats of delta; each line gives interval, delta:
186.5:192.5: 13.25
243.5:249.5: 13.34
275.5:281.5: 13.35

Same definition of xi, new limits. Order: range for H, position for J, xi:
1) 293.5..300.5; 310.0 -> 17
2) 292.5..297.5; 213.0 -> 14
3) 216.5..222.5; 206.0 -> 13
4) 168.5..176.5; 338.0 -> 16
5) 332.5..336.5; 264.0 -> 17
